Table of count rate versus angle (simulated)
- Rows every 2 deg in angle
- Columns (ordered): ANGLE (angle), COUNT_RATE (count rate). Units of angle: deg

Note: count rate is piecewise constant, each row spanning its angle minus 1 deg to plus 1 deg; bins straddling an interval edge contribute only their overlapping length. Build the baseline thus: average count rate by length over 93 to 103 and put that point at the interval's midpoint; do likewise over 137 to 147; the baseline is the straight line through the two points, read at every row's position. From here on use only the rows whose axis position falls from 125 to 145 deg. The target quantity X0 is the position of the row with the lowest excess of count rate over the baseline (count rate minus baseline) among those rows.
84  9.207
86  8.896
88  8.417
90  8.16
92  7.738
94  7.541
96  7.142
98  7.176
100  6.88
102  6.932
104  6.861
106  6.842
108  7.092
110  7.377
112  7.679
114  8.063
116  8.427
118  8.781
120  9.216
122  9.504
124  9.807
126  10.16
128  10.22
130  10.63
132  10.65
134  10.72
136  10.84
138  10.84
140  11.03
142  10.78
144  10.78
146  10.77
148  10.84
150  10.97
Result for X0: 144 deg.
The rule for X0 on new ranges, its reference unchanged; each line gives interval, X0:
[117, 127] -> 118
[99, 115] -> 106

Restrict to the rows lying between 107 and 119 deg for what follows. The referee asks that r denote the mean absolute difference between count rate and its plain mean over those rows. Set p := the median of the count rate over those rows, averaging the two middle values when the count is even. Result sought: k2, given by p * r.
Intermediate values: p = 7.9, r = 0.52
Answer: 4.1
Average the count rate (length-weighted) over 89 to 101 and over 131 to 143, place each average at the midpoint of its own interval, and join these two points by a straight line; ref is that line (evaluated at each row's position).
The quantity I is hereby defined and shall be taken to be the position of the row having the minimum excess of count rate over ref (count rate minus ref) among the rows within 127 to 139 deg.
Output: 138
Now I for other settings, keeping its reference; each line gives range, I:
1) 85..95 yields 94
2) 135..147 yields 146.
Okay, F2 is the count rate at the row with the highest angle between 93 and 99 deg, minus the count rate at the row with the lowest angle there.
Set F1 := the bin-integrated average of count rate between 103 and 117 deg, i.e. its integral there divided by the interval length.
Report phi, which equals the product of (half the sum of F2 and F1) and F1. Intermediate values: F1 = 7.5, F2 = -0.4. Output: 27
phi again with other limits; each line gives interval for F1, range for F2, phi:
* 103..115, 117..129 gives 32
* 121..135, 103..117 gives 60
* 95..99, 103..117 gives 31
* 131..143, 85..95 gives 51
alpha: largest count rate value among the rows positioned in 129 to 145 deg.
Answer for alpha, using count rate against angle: 11.03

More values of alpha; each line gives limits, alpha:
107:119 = 8.781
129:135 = 10.72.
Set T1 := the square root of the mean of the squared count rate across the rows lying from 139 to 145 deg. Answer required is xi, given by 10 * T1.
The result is 109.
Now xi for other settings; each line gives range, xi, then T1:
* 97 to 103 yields 70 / 7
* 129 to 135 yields 107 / 11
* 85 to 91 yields 85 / 8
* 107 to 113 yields 74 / 7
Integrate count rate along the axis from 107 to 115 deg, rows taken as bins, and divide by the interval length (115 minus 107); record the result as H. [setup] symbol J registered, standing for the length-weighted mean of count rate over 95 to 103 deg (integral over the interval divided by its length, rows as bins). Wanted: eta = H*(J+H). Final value 110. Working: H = 7.6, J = 7.0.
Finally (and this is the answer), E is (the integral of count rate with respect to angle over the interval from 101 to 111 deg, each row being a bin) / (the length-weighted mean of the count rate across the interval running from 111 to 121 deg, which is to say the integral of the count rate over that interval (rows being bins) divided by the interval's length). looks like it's 8.3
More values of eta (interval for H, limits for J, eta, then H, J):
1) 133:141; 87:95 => 204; 10.9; 8.0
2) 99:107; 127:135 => 120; 6.9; 10.6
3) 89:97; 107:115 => 116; 7.6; 7.6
